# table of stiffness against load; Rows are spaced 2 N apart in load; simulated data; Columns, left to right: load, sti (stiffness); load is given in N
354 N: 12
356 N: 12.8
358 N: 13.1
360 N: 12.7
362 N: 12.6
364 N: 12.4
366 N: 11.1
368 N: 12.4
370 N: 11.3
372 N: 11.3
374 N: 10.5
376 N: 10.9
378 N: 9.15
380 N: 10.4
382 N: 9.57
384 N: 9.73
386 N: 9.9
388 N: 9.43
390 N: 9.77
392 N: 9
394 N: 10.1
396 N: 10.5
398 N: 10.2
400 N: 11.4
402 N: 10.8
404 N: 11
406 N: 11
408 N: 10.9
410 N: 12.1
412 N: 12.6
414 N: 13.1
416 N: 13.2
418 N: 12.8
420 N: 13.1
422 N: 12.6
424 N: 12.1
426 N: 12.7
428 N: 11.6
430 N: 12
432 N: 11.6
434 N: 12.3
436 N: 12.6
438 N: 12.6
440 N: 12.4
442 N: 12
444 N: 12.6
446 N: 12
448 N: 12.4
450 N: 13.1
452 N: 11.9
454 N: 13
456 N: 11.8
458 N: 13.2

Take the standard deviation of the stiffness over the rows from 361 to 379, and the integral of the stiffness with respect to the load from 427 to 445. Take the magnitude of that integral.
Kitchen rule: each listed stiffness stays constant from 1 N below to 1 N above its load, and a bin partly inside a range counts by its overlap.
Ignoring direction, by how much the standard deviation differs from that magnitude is 218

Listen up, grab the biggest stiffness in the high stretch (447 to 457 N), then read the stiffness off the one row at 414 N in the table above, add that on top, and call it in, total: 26.2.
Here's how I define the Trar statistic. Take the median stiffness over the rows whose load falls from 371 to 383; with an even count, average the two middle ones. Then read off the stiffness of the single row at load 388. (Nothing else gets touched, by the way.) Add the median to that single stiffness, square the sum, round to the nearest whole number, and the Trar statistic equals 395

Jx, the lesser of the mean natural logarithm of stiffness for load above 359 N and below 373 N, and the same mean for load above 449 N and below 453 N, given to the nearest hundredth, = 2.48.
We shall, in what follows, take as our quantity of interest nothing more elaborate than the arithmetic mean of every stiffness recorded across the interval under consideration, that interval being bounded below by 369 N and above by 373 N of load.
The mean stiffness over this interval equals 11.3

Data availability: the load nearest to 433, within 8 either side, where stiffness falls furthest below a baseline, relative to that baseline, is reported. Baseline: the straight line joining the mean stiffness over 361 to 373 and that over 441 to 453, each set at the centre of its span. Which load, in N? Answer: 432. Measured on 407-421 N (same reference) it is 408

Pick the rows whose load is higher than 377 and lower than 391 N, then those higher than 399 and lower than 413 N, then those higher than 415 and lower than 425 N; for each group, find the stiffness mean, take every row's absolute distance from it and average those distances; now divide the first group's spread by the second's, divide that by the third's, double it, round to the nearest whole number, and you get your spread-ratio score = 3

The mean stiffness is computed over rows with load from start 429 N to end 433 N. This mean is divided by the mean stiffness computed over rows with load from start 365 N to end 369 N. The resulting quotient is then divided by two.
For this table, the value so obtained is 0.50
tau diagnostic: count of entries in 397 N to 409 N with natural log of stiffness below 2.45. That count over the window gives 6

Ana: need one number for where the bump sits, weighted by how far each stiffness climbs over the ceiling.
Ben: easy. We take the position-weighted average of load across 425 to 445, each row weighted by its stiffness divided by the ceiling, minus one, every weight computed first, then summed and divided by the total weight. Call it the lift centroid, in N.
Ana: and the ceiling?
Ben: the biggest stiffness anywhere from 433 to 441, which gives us 433.0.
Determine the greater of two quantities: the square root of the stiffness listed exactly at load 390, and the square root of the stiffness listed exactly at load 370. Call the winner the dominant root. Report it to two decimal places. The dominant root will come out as 3.36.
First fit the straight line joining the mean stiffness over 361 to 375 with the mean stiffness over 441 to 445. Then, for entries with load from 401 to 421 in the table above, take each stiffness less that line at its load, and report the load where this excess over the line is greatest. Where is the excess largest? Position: 416 N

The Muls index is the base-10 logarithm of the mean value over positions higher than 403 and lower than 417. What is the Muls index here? 1.08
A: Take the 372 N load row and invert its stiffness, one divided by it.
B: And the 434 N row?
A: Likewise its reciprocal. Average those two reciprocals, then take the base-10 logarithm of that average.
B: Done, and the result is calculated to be -1.07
